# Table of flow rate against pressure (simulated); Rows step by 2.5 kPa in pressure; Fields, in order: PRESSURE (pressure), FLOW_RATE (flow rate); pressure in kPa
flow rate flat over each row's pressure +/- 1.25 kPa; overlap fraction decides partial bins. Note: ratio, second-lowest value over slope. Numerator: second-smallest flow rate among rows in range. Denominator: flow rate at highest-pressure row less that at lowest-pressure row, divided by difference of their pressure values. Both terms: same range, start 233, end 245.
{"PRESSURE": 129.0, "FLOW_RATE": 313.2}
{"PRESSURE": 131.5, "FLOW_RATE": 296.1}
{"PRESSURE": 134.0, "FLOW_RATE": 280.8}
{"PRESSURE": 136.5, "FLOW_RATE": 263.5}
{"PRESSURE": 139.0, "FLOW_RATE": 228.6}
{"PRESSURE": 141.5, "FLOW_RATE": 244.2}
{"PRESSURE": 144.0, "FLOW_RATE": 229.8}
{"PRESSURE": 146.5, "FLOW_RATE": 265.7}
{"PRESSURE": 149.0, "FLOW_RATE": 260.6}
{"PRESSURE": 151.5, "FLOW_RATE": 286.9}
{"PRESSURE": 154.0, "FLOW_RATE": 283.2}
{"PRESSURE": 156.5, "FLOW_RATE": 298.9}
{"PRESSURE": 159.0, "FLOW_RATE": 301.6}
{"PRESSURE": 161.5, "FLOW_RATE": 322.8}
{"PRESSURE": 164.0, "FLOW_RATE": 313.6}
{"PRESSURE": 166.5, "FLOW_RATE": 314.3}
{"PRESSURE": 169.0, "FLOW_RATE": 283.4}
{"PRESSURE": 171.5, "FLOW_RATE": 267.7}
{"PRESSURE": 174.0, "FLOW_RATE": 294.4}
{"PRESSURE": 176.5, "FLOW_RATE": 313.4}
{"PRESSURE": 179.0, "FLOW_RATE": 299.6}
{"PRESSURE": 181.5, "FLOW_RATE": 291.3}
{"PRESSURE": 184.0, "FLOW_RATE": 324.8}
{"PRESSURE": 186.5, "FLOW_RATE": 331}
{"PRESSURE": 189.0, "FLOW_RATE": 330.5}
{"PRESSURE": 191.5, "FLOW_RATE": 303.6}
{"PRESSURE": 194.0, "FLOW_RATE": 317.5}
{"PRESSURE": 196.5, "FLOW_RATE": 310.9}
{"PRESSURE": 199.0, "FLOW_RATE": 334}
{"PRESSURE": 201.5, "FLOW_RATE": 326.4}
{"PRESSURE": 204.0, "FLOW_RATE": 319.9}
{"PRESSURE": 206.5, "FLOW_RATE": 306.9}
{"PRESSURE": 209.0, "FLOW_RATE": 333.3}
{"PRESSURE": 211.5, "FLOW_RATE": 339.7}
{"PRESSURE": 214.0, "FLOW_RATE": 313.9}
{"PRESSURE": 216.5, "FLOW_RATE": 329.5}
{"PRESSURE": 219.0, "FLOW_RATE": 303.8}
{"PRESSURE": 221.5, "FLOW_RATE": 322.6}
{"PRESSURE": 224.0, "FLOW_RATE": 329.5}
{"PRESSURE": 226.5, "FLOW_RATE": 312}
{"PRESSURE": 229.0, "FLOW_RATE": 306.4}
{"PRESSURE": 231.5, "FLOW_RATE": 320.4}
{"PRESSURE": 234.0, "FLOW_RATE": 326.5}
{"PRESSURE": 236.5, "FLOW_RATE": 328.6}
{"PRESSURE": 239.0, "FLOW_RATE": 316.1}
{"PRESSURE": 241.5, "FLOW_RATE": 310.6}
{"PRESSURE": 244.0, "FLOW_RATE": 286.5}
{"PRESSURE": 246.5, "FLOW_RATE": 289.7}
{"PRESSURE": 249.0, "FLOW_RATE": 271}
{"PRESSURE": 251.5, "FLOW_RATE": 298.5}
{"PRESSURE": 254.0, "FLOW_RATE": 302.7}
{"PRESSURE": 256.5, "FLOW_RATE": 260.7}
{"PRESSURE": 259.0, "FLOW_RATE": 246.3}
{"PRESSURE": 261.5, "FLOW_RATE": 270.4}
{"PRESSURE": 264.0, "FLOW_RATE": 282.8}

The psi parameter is -78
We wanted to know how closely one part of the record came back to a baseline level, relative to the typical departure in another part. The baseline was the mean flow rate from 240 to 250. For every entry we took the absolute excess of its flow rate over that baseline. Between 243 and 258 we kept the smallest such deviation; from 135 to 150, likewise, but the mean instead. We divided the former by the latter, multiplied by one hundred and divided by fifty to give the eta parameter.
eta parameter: 0.0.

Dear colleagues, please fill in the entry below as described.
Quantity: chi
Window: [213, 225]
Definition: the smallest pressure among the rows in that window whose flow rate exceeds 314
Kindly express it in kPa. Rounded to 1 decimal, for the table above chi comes 216.5 kPa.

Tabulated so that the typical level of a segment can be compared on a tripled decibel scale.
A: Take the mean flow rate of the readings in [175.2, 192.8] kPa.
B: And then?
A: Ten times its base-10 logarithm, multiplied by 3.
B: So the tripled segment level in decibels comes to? 74.9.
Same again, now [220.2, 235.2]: 75.1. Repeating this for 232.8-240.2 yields 75.3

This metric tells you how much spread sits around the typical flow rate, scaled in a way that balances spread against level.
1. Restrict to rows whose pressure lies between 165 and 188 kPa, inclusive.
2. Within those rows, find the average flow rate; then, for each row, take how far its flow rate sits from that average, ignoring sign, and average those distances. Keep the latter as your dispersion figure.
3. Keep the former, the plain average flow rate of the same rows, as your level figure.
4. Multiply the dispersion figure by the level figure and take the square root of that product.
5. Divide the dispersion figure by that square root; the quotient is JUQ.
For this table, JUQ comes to 0.234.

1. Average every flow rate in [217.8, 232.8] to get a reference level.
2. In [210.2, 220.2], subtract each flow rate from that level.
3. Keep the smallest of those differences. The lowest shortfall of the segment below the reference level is -24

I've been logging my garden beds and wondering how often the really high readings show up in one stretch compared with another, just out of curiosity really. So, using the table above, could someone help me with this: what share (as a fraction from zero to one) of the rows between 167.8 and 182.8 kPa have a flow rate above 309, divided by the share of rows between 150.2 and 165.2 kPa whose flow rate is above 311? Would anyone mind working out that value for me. 0.5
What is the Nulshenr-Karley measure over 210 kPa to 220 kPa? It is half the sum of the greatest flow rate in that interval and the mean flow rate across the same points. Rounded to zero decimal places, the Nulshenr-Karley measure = 331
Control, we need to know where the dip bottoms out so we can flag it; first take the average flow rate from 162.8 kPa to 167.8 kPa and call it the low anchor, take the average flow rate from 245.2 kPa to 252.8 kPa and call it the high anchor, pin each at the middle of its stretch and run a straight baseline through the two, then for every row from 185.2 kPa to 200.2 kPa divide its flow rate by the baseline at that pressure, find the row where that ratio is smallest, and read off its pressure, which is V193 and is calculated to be 191.5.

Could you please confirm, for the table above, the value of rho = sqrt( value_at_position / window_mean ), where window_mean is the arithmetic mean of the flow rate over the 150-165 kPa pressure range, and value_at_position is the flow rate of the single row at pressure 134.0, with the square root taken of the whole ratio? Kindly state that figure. 0.97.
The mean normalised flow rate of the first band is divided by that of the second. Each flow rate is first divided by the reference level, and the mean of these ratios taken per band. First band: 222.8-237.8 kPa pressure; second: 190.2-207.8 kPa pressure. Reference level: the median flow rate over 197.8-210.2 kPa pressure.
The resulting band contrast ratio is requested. 1.01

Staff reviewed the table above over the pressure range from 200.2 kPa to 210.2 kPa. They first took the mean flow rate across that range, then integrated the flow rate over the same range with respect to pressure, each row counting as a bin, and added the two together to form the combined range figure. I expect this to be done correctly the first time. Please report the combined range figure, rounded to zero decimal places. 3538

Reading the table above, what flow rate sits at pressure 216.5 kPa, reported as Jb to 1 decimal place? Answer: 329.5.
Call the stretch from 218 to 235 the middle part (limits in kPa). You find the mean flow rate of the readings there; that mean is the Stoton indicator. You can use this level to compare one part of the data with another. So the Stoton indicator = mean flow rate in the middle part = 317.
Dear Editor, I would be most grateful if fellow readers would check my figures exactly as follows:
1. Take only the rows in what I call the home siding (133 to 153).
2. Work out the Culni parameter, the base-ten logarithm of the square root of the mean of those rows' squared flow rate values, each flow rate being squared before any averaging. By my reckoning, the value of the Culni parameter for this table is 2.41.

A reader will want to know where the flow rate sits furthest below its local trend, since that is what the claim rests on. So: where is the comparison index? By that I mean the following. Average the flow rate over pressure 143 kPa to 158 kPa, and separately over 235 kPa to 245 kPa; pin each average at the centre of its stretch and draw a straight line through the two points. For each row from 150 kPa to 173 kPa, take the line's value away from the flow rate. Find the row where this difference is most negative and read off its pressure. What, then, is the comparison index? 171.5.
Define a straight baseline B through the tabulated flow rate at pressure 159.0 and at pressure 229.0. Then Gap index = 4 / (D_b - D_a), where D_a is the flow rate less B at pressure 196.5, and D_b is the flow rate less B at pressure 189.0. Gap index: 0.20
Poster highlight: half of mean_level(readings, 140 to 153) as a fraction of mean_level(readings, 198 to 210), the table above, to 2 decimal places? 0.40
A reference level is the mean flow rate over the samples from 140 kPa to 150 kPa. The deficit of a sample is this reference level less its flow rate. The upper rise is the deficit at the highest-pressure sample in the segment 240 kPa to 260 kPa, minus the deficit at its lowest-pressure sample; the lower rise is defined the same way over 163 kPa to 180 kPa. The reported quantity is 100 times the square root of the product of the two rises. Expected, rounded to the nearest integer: 3000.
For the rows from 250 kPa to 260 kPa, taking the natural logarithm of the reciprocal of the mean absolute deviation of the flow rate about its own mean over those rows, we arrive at -3.2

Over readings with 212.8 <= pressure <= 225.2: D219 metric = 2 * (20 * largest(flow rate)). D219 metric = 13180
